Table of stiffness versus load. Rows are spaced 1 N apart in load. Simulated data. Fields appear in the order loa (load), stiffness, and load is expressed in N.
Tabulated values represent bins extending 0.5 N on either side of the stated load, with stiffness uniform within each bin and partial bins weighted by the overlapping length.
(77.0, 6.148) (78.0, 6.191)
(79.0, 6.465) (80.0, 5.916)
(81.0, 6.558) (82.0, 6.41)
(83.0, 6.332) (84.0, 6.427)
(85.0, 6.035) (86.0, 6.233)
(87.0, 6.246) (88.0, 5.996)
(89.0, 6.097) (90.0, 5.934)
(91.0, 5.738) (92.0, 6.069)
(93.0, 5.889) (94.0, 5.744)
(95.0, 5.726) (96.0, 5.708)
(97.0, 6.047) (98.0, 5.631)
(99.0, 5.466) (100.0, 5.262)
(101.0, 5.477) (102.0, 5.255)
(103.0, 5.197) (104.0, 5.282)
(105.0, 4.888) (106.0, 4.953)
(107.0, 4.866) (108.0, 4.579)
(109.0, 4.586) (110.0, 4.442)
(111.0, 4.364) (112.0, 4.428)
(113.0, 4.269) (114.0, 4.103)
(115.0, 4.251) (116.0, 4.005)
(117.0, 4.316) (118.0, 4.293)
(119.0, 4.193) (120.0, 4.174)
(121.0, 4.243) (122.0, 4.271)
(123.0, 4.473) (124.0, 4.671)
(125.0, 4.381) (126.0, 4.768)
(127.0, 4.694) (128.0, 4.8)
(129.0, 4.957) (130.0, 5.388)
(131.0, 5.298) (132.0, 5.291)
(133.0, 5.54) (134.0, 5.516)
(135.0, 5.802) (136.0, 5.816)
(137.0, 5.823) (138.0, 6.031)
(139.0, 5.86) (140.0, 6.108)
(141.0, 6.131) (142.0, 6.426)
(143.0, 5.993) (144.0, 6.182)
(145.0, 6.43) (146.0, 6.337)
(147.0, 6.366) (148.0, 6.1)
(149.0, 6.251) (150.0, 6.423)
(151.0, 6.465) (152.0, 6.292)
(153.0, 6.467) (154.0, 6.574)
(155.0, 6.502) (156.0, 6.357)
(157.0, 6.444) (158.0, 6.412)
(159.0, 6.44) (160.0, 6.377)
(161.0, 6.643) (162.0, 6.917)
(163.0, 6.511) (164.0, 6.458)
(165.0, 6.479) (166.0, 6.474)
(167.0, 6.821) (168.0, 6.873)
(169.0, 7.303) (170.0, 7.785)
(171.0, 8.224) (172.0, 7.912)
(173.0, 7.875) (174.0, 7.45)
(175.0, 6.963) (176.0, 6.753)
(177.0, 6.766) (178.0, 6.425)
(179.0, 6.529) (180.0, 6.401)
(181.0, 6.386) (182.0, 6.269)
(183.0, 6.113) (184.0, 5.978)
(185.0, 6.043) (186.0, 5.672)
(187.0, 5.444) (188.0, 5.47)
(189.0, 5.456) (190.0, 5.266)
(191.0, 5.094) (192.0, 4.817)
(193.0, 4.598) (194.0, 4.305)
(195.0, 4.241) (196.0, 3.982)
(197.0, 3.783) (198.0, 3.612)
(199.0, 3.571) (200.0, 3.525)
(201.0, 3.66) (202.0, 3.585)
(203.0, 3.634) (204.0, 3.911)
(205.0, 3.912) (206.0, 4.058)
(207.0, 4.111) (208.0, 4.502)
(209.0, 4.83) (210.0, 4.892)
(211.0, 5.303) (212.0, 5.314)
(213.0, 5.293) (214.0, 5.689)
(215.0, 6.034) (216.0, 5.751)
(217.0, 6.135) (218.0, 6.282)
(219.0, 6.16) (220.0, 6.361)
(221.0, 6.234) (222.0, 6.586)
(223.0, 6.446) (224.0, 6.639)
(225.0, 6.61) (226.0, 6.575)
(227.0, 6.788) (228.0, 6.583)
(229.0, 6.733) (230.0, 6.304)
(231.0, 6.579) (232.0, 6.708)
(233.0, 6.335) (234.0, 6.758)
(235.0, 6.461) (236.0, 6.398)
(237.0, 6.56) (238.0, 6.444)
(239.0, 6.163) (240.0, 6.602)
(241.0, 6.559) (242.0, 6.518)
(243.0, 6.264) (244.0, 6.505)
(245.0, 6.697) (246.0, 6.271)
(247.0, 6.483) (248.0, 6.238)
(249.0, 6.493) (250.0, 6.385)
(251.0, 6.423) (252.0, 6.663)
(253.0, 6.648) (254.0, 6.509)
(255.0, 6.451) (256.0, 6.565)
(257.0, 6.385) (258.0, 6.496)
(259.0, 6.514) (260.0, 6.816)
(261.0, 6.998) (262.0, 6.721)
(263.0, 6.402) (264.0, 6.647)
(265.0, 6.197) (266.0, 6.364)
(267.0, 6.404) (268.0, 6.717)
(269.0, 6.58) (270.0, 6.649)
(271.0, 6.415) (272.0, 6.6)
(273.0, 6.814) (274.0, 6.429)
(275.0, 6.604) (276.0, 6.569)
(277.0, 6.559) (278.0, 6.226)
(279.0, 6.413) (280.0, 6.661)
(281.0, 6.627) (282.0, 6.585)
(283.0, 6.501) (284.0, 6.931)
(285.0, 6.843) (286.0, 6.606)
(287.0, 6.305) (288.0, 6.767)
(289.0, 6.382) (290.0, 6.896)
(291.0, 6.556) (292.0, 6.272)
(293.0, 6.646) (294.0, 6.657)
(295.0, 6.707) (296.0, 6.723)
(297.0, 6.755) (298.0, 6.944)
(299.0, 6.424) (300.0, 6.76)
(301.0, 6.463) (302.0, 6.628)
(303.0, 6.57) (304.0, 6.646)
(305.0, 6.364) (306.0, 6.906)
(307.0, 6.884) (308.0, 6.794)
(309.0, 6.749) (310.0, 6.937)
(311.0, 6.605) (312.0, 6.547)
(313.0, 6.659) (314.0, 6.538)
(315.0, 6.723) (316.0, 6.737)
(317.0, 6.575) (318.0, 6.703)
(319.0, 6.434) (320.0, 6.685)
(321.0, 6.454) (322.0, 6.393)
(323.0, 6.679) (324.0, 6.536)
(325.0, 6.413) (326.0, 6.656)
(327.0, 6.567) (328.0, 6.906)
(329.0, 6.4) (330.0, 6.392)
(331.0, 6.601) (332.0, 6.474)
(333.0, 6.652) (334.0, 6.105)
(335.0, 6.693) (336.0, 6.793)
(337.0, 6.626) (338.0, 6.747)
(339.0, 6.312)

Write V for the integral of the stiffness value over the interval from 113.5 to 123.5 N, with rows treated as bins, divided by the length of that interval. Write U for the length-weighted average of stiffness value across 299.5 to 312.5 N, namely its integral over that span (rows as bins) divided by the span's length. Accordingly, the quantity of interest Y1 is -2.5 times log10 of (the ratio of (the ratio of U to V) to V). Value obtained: 1.1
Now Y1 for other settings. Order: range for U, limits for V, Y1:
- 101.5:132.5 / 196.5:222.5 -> 1.8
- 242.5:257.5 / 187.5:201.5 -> 1.2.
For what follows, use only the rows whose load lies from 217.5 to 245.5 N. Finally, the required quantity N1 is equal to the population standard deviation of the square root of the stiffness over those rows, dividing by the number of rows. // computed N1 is 0.03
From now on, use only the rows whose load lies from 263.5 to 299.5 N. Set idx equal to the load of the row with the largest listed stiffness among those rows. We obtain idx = 298.0 N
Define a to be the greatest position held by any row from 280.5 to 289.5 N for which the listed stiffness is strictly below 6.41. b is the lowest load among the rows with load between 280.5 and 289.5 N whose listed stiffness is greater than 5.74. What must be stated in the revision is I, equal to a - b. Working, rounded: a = 289.0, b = 281.0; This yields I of 8 N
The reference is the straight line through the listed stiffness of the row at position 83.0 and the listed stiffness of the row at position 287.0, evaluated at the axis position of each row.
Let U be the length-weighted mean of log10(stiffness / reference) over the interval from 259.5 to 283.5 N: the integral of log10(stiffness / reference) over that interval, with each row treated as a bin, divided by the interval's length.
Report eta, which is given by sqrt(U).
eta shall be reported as 0.131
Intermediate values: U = 0.017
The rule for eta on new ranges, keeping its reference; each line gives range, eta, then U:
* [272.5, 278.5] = 0.123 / 0.015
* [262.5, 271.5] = 0.109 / 0.012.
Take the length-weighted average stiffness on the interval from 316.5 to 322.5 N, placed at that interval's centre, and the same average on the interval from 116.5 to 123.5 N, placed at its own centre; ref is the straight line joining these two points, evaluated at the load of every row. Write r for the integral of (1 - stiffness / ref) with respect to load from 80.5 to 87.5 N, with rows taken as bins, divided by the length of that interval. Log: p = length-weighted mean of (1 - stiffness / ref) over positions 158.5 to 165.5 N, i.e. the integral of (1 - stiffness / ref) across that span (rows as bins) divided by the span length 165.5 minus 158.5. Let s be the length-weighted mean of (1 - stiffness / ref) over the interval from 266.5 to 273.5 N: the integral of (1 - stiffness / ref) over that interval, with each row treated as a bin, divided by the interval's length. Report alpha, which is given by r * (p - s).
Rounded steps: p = -0.38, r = -0.63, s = -0.10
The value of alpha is 0.17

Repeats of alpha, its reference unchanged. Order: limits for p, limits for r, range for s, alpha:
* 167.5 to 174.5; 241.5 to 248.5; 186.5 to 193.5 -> 0.07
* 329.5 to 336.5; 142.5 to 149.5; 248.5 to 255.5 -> -0.06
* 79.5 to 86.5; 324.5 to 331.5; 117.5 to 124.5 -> -0.01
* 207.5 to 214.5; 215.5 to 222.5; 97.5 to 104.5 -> -0.05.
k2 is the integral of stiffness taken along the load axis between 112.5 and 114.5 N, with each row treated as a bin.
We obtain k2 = 8.4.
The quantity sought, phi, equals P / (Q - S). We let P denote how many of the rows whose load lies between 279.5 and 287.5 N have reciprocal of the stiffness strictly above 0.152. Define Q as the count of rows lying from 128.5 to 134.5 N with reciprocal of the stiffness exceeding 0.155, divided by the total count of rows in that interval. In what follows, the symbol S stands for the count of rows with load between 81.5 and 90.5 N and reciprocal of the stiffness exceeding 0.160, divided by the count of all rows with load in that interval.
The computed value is 6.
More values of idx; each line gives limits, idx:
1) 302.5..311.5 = 310.0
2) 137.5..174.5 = 171.0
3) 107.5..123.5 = 109.0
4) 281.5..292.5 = 284.0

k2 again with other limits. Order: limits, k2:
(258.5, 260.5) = 13.3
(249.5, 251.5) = 12.8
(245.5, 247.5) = 12.8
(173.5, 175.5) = 14.4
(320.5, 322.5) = 12.8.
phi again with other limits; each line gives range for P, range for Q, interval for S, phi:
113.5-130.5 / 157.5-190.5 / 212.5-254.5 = 71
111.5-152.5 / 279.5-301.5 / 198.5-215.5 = -50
